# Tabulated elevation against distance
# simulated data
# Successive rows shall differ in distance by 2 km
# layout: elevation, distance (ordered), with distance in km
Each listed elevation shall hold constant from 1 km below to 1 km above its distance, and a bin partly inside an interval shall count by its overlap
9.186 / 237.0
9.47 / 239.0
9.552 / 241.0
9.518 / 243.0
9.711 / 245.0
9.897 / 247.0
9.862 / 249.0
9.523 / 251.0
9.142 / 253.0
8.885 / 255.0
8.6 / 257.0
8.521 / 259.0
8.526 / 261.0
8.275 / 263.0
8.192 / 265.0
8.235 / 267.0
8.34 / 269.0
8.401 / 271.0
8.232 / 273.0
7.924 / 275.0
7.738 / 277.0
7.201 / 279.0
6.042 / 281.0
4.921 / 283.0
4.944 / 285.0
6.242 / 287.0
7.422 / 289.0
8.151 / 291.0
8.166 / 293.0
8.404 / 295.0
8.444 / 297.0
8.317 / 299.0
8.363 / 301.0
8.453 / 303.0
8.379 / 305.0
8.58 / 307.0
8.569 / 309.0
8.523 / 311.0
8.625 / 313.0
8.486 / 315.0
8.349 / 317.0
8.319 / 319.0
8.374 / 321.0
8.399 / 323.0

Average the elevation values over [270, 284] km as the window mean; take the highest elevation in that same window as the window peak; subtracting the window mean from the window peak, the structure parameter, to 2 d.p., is 1.19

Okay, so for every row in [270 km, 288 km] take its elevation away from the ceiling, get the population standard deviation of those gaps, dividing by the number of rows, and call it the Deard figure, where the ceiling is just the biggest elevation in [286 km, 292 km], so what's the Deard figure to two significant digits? 1.3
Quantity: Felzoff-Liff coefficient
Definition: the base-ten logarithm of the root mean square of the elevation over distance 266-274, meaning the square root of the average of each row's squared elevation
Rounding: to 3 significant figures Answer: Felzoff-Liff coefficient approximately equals 0.919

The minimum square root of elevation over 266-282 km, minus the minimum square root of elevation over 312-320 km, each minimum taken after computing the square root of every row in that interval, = -0.43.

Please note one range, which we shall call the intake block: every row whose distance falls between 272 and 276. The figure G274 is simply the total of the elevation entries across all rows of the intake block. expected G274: 16.2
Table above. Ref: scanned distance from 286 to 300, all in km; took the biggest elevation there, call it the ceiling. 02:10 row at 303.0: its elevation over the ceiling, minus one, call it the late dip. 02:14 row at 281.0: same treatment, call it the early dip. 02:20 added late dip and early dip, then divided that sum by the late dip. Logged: -266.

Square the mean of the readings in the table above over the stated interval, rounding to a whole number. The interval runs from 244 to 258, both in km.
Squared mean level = 88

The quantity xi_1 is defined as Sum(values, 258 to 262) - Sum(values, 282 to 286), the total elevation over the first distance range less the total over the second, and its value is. 7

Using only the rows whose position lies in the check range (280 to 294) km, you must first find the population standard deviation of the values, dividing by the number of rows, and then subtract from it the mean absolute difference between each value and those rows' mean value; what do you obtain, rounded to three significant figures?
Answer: 0.119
